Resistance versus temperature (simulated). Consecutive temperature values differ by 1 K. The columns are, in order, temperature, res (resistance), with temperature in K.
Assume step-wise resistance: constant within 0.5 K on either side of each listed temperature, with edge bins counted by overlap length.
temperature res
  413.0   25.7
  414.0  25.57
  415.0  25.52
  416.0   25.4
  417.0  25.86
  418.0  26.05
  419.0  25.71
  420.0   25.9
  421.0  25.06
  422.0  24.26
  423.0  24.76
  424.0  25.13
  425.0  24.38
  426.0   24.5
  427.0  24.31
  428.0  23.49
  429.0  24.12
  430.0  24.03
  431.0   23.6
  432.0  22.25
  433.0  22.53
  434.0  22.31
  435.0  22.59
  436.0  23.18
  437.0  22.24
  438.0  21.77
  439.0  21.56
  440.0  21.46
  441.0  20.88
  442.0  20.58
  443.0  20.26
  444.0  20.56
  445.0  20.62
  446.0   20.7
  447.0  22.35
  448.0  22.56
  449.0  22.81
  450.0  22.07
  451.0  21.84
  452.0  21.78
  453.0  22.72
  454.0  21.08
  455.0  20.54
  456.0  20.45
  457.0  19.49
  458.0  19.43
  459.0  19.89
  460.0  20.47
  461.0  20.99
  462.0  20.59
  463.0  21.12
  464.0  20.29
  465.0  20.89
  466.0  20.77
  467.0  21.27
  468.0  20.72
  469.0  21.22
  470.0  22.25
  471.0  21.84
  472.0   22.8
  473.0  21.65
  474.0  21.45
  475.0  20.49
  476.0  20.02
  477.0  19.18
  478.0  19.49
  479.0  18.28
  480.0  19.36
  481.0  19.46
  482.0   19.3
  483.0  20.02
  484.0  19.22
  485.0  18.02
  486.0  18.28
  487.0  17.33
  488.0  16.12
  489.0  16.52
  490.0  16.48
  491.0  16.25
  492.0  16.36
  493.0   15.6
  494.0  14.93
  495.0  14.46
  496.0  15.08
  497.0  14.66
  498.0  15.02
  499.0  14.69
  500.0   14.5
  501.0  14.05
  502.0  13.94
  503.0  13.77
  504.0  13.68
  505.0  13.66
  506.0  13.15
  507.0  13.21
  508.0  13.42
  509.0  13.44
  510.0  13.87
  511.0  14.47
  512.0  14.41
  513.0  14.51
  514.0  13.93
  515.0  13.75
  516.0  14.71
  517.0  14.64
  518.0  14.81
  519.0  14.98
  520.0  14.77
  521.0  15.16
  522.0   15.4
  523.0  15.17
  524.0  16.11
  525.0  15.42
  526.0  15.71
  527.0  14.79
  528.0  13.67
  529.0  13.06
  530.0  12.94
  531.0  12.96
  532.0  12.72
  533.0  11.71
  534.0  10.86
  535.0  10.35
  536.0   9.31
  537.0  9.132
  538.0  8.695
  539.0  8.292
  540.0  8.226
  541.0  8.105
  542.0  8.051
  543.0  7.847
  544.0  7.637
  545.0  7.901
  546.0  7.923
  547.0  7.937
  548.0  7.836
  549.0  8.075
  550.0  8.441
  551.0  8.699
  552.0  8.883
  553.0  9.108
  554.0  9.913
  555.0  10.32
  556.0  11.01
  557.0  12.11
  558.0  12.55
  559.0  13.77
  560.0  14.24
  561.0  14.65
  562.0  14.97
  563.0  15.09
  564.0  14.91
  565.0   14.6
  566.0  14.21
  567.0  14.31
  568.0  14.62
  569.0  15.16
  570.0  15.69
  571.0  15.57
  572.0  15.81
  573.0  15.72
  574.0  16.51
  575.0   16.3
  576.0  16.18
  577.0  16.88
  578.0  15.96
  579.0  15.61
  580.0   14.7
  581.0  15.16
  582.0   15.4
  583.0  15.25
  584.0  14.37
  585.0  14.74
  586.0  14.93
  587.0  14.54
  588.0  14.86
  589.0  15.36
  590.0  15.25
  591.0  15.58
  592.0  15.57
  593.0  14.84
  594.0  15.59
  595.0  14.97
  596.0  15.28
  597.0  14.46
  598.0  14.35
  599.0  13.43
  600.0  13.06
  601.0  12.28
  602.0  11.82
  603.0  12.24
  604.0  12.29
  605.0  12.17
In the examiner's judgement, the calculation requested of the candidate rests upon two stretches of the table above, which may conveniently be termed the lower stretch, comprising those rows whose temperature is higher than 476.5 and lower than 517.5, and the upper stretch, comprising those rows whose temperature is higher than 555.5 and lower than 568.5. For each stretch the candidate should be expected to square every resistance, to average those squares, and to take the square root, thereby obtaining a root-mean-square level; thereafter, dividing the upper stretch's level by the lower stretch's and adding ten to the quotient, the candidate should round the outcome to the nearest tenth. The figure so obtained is 10.9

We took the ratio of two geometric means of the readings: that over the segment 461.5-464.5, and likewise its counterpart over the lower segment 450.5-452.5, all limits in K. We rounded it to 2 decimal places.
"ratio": 0.95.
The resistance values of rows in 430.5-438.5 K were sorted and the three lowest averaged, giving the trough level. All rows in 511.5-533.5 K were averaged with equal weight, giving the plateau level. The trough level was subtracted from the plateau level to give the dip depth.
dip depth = -7.8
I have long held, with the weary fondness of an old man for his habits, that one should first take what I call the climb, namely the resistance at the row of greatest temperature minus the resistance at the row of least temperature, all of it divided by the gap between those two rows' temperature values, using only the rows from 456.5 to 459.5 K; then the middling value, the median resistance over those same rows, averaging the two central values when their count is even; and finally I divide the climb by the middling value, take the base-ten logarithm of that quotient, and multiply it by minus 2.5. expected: 5.0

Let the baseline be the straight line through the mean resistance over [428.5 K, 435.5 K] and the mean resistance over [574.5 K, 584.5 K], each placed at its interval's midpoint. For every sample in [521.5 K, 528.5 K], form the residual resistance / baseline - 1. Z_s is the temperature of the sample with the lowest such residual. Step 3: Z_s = 528.0 K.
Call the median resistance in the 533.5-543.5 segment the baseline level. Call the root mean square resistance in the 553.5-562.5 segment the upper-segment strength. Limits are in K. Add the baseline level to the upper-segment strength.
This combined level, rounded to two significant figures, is 21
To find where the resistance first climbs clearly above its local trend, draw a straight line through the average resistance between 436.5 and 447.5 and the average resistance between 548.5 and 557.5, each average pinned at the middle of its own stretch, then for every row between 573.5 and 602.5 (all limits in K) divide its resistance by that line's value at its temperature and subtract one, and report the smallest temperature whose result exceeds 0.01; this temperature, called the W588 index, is 574.0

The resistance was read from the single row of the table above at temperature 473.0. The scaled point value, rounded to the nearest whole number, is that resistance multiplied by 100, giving 2165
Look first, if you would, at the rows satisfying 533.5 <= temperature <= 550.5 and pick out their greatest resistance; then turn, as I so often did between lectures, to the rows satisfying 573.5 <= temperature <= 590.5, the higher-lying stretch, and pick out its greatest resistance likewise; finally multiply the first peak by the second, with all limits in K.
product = 183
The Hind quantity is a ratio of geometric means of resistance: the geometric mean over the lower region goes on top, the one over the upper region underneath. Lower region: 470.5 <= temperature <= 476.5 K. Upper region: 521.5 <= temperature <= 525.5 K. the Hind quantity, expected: 1.38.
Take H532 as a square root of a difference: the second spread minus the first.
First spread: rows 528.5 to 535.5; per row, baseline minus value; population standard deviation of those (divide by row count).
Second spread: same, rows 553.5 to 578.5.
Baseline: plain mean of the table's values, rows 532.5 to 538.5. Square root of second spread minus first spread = 0.9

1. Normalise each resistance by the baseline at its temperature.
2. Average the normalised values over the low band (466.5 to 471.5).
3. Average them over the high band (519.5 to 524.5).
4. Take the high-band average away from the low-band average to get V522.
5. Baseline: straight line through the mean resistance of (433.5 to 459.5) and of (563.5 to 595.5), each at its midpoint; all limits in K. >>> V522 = 0.20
